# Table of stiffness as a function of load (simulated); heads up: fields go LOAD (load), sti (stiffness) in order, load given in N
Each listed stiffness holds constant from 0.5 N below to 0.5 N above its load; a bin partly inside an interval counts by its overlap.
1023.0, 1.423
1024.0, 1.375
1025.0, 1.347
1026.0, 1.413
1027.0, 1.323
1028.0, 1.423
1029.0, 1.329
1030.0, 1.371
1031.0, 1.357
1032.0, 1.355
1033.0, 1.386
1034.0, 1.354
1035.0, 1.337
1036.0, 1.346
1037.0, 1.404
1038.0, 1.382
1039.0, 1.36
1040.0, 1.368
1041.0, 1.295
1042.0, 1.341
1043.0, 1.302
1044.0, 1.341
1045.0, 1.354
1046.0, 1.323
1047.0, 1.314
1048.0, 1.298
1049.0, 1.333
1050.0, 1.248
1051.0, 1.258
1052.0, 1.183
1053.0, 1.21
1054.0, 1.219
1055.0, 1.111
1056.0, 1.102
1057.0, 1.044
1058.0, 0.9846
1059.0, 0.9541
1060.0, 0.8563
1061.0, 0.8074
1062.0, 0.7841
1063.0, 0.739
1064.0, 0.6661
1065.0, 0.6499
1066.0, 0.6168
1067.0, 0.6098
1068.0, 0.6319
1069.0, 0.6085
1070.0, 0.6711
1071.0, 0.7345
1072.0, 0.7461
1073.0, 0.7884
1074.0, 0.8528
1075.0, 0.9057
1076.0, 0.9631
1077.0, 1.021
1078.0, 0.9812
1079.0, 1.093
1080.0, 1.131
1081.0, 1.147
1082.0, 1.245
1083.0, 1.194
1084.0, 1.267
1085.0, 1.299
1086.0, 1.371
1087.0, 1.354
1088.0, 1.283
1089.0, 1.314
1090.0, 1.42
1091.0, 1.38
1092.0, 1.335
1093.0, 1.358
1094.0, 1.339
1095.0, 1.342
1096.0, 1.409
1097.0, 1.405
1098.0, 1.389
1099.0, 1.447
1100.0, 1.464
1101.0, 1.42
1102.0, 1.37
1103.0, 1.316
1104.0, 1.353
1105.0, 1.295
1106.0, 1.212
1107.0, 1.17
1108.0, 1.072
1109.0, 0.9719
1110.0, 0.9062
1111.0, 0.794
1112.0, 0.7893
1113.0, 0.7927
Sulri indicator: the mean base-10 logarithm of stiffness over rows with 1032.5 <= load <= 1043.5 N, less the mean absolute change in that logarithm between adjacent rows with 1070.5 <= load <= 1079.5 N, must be 0.105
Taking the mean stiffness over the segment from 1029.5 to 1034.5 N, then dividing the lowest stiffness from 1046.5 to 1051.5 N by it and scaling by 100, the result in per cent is 91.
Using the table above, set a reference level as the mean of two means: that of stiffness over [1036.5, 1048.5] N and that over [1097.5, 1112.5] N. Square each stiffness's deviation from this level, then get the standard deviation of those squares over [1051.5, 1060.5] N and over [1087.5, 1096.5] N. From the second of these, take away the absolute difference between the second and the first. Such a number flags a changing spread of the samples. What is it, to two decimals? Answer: -0.04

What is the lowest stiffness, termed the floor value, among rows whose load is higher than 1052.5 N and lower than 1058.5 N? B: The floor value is 0.9846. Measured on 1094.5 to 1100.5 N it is 1.342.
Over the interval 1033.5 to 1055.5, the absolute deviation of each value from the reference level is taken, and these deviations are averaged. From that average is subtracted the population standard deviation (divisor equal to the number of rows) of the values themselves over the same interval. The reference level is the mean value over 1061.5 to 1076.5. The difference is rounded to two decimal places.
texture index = 0.50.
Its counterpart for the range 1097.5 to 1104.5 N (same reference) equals 0.61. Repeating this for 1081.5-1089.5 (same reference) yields 0.51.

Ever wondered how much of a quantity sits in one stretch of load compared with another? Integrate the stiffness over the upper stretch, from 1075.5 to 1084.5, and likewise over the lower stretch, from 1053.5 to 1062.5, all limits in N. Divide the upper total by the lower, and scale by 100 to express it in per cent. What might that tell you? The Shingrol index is 113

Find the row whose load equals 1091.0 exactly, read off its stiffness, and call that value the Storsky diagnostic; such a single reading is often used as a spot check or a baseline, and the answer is 1.38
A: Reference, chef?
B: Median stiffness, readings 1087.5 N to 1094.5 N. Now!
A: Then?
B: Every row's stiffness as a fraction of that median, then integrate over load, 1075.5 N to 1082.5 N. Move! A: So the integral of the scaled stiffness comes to 5.7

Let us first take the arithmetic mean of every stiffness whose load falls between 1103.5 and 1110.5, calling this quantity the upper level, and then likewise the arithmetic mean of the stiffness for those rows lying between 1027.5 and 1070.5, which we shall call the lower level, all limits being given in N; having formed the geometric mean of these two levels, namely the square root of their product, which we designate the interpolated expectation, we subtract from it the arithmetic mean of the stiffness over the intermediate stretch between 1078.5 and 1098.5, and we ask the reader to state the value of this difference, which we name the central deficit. -0.17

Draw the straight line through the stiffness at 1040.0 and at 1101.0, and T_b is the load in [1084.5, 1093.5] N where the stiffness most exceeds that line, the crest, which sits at 1090.0 N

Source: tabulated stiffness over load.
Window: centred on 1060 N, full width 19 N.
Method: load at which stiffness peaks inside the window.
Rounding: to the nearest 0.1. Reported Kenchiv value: 1051.0 N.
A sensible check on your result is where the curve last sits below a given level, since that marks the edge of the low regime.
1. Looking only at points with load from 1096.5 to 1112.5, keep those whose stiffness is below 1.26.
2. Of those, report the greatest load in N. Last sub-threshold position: 1112.0 N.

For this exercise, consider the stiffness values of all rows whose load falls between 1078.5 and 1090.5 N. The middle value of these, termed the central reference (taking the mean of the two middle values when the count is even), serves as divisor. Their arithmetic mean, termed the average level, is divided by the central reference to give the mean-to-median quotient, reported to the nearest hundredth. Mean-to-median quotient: 0.99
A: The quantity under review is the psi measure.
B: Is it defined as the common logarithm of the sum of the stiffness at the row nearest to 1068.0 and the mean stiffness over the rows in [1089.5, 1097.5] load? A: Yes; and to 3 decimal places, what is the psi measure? 0.302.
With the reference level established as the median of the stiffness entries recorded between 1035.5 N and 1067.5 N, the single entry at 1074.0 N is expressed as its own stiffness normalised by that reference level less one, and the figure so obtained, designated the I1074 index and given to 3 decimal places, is -0.309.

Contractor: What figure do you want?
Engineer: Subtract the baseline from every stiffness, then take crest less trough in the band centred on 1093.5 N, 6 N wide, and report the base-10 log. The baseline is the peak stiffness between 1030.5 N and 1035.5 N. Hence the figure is -1.13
